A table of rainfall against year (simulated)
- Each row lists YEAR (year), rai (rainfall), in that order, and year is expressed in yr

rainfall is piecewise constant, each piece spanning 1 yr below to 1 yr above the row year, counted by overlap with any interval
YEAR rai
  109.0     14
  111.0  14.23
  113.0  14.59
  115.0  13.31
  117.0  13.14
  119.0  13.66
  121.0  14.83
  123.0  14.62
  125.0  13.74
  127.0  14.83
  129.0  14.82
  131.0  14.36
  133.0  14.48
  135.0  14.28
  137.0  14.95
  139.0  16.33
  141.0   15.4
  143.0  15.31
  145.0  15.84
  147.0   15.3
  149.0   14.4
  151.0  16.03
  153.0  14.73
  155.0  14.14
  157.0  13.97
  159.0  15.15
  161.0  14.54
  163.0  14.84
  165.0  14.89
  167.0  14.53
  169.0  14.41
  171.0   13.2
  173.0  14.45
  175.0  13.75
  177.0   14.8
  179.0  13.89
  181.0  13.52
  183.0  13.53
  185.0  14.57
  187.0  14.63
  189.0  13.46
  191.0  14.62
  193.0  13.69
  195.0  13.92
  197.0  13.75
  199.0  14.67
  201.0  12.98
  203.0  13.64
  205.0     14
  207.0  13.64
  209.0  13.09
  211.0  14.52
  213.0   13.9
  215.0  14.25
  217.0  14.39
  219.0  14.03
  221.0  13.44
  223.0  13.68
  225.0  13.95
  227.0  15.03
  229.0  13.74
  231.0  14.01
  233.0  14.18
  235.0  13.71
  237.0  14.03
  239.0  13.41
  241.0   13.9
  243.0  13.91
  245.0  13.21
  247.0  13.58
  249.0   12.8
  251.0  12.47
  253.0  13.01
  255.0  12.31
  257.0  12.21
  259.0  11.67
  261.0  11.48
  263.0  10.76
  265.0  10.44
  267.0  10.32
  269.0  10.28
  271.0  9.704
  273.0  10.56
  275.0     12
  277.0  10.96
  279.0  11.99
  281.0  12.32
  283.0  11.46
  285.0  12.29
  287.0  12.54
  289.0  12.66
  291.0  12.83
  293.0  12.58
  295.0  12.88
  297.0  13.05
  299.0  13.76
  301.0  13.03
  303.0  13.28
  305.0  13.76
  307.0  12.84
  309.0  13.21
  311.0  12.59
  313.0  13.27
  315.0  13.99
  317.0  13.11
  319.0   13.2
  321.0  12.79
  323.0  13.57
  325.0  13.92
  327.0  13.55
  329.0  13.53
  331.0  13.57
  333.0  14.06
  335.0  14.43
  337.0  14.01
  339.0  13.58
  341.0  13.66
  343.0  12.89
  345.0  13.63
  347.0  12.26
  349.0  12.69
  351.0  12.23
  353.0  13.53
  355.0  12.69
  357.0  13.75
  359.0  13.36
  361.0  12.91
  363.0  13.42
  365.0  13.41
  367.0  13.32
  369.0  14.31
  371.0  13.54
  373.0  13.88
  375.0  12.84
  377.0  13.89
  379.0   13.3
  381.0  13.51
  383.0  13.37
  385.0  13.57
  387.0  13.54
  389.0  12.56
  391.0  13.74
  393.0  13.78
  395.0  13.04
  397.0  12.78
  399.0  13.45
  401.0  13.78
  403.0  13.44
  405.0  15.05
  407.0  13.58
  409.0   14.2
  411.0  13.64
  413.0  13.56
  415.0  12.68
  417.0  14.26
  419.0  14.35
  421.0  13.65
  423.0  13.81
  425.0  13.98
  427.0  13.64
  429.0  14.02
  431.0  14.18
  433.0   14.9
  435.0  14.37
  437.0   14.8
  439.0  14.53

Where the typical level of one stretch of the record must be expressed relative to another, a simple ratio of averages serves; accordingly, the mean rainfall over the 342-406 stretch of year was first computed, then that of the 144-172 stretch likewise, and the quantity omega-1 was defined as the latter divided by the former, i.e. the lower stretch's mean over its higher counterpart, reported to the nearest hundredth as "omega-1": 1.10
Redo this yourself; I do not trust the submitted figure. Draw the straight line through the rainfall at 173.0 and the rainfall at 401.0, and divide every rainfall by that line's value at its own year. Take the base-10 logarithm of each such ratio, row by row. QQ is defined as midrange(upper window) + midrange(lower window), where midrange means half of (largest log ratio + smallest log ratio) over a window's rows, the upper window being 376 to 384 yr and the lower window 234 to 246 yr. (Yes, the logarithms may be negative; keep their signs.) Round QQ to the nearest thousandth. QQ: -0.028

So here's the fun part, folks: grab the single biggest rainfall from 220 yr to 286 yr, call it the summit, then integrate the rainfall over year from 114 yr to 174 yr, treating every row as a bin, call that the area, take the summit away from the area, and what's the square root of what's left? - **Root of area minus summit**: 29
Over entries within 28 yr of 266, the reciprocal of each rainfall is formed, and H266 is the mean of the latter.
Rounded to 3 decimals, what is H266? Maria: 0.084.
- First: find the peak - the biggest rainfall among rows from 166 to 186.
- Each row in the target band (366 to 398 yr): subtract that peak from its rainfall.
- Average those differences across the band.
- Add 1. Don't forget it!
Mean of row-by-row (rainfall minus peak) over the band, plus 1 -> -0.4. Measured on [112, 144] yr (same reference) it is 0.7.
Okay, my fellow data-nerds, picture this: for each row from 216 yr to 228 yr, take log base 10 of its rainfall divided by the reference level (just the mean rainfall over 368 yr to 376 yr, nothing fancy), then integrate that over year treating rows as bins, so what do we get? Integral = 0.16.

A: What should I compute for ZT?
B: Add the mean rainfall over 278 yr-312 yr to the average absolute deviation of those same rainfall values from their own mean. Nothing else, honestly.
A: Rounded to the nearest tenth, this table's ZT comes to 13.2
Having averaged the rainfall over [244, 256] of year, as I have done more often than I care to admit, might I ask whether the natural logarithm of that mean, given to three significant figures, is 2.56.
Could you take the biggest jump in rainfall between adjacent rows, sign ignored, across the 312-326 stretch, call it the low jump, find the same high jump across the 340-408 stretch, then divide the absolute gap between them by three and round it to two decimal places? 0.24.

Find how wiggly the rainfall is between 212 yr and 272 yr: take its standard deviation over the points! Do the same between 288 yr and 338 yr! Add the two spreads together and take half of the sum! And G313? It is 1.0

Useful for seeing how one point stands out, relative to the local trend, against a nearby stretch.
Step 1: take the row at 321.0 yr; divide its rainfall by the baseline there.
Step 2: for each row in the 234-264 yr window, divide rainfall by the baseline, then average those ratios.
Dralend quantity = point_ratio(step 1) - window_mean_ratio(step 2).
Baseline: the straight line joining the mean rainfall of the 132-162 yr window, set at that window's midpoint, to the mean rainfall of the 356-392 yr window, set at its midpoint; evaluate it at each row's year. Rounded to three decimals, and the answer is 0.029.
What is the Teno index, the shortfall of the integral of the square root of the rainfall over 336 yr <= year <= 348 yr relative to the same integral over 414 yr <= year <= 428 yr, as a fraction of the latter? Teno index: 0.2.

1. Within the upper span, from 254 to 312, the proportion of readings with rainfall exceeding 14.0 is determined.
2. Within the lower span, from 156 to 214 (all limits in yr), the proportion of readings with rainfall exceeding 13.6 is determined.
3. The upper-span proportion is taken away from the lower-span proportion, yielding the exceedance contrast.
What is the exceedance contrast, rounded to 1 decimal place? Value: 0.8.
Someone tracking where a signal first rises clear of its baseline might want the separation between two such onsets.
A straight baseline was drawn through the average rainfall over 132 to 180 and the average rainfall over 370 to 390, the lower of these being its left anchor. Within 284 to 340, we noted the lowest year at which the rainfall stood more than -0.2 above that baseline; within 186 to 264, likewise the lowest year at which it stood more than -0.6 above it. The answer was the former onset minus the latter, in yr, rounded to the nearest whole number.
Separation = 112 yr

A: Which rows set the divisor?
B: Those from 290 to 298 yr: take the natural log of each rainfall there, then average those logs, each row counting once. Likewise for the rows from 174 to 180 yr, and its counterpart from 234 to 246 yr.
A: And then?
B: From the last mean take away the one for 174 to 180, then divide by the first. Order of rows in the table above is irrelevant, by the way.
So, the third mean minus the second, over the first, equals -0.013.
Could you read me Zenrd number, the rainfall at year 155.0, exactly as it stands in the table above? 14.14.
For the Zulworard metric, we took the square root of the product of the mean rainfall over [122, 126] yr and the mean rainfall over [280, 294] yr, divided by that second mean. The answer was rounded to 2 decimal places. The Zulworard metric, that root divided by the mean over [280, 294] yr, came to 1.07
